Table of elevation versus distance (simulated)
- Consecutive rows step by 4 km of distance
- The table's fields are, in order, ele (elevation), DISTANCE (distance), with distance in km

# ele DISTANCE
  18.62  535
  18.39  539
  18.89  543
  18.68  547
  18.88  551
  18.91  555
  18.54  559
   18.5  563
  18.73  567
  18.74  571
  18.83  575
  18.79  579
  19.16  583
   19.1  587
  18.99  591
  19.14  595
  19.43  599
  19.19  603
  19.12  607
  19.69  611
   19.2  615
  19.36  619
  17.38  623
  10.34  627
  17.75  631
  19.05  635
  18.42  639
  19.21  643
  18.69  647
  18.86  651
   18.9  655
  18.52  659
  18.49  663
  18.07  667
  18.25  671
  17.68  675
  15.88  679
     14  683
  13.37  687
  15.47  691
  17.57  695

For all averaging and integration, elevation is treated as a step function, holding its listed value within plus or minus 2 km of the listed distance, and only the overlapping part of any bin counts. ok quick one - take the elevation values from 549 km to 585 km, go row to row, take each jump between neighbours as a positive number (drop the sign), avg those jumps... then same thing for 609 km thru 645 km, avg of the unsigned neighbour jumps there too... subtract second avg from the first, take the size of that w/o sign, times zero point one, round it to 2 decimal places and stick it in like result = 0.23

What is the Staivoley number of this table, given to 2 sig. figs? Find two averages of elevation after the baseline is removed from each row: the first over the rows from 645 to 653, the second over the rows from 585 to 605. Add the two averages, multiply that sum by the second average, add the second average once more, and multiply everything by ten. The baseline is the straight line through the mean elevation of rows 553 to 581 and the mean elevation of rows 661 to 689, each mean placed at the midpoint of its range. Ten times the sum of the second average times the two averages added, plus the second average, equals 38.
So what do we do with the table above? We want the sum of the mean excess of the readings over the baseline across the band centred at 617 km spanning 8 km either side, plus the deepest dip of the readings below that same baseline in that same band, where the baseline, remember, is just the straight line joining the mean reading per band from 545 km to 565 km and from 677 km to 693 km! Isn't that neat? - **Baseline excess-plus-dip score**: 1.3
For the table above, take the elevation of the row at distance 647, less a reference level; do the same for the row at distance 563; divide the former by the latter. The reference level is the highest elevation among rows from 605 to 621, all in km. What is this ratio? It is 0.8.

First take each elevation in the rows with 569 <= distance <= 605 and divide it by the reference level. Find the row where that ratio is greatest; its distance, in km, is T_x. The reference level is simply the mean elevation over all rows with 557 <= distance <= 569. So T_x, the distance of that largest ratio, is 599 km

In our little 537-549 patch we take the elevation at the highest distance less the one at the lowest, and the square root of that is 0.5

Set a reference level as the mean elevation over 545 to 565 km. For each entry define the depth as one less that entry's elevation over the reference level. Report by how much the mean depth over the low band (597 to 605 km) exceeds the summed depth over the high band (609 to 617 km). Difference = 0.047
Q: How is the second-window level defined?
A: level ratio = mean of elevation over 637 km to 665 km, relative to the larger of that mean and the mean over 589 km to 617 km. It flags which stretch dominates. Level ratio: 0.97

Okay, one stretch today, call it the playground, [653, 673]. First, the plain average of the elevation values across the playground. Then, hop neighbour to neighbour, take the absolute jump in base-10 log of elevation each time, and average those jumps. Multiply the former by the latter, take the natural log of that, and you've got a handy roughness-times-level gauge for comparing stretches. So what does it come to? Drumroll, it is -2.2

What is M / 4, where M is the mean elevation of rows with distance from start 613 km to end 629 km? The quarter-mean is 4.1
